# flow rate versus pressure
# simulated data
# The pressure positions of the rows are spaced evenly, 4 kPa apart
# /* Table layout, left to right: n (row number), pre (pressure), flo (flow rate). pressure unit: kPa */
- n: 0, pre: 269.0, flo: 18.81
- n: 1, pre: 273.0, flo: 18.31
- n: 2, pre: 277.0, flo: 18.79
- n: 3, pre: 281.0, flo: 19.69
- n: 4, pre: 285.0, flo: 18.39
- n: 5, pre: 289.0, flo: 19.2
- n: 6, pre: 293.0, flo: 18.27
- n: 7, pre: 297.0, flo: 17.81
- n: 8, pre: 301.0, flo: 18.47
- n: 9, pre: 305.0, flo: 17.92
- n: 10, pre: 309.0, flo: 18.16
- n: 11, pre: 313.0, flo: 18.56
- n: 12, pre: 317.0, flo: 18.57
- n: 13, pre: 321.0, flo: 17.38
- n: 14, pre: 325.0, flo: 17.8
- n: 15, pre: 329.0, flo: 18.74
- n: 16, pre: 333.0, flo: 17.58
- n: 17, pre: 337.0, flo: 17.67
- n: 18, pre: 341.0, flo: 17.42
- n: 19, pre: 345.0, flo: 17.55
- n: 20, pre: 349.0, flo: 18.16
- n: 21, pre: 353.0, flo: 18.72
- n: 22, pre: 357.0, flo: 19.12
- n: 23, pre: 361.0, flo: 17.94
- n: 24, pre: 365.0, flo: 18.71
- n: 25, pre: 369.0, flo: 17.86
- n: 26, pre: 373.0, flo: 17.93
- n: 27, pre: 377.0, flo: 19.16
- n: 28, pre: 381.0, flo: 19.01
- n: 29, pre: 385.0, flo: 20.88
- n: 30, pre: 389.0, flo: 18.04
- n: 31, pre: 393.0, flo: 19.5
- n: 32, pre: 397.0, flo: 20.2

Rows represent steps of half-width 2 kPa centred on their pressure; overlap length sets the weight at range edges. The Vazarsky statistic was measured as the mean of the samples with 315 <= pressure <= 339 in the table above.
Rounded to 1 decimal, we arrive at 18.0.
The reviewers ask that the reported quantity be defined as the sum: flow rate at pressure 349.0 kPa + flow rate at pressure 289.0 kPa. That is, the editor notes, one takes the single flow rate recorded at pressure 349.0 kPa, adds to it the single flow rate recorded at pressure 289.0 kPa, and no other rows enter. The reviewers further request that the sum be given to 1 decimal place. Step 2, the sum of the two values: 37.4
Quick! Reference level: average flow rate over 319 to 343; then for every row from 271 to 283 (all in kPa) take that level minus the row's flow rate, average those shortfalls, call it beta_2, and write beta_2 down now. -1.2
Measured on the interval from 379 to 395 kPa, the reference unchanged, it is -1.6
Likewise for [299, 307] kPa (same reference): -0.4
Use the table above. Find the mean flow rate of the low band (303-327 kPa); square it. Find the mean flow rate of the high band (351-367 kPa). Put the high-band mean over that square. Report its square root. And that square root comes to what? 0.239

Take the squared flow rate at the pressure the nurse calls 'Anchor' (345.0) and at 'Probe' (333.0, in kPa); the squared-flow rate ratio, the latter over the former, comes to 1.00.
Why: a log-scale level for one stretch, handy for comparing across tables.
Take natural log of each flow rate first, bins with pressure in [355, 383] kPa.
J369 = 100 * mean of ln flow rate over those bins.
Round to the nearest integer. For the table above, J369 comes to 292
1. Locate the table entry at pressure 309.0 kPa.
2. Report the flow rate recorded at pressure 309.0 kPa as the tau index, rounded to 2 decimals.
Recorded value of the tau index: 18.16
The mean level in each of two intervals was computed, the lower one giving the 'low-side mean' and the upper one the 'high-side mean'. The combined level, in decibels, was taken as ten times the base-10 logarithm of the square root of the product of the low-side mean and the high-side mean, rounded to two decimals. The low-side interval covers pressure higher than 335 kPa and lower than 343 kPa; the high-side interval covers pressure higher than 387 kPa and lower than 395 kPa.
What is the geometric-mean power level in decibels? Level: 12.59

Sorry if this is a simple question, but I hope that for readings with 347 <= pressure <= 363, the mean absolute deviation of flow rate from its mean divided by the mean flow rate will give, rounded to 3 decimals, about 0.024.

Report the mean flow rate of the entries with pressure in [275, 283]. 19.2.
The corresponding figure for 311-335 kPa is 18.1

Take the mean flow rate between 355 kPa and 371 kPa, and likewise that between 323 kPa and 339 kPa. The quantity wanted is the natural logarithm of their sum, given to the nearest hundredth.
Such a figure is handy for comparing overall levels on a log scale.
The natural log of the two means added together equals 3.59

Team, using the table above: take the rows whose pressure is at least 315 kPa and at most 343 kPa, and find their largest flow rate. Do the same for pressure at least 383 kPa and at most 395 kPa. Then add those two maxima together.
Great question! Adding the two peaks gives 39.6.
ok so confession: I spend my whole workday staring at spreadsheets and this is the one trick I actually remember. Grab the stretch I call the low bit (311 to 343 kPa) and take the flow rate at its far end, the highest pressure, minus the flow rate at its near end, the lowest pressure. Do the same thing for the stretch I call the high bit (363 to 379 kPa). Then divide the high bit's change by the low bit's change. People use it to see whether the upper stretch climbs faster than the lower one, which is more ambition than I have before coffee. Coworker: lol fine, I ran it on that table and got -0.39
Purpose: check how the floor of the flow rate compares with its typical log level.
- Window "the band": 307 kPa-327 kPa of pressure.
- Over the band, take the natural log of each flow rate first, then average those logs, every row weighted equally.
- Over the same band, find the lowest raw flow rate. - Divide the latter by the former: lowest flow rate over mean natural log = 6.00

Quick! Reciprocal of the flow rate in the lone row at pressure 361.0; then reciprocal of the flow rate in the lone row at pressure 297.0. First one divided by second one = 0.99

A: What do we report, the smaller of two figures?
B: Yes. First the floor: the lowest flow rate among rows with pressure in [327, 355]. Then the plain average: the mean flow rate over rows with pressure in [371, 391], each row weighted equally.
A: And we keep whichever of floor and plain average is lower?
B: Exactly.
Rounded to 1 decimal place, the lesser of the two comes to 17.4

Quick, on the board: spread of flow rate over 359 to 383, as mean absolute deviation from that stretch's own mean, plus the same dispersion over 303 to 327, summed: 0.89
